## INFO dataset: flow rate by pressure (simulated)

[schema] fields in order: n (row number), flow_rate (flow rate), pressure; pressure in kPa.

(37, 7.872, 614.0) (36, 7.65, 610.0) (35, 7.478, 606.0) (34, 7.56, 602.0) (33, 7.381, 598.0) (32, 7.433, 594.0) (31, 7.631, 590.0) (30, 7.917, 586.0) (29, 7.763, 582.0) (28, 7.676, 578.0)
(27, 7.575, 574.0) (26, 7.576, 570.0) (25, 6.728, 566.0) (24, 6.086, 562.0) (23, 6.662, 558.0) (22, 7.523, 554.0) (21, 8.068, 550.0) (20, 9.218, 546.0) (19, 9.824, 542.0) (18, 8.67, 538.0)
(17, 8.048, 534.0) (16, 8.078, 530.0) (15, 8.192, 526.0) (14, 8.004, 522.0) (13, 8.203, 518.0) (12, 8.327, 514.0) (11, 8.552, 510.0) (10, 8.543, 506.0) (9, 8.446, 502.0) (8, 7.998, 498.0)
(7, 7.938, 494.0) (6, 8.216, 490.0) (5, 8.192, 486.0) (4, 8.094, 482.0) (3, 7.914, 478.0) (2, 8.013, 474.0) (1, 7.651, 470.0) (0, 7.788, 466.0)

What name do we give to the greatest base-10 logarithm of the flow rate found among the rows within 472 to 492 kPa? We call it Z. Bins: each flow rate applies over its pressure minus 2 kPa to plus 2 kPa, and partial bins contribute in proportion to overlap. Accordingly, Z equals 0.915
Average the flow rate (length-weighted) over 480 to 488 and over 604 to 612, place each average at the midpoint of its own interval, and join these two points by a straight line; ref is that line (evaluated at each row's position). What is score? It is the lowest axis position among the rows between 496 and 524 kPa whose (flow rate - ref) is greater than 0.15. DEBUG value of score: 502.0 kPa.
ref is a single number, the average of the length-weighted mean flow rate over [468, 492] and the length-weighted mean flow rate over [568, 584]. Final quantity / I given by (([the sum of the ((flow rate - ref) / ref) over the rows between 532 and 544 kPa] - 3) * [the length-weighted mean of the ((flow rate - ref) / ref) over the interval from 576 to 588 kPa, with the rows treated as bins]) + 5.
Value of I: 5.02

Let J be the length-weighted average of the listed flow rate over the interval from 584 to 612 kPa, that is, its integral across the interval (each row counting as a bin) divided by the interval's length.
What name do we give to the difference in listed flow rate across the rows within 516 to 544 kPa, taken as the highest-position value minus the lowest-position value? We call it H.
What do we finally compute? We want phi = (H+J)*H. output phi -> 14.9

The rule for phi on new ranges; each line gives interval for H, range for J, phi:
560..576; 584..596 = 13.6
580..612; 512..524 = -0.9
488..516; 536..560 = 0.9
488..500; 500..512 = -1.8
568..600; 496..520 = -1.6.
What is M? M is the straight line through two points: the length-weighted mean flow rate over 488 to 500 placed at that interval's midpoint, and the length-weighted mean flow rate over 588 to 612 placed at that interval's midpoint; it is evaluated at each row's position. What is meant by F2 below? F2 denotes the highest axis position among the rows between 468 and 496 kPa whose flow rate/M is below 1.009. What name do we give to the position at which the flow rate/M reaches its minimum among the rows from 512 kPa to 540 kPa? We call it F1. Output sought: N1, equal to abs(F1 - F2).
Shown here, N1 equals 28 kPa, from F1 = 522.0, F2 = 494.0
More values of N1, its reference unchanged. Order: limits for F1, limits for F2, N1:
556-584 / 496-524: 64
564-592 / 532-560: 8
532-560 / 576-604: 44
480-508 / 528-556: 60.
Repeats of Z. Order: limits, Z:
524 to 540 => 0.938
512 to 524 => 0.920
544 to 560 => 0.965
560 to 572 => 0.879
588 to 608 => 0.883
